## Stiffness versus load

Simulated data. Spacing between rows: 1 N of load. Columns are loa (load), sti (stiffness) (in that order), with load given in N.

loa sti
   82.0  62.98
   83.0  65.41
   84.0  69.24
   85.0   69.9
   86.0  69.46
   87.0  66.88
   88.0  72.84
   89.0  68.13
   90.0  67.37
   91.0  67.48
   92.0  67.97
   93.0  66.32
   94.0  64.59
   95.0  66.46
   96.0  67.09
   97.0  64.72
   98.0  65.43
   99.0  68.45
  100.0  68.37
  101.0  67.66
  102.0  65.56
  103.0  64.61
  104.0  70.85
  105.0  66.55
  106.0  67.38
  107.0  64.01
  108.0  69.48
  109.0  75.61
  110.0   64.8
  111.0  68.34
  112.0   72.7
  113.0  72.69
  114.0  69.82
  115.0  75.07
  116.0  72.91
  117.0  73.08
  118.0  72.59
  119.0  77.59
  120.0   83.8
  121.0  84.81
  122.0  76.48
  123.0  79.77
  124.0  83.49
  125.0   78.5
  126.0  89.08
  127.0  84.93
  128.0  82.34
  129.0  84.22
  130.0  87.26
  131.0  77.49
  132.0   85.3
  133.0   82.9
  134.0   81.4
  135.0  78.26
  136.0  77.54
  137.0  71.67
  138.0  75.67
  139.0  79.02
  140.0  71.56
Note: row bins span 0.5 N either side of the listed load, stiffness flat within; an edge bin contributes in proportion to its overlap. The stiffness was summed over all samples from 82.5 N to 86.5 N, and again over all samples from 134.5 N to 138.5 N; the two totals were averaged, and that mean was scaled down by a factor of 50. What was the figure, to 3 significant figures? 5.77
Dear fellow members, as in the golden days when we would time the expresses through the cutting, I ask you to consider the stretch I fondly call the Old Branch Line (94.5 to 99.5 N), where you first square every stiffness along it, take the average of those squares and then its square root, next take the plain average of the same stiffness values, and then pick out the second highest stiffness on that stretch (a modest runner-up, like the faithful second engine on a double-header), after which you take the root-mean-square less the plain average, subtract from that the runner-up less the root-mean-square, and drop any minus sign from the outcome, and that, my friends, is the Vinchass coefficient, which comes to 0.6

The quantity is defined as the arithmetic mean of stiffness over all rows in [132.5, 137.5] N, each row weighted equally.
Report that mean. 78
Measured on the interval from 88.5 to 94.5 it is 67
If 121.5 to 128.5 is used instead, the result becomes 82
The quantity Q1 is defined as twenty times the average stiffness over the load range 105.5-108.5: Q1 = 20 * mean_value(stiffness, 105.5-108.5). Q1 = 1339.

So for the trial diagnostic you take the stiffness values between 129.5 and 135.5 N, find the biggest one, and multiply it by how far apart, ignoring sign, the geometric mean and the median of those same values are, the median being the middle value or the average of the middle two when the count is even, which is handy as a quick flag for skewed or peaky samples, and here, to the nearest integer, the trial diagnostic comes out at 11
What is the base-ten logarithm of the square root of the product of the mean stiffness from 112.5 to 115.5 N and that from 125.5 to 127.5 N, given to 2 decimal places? 1.90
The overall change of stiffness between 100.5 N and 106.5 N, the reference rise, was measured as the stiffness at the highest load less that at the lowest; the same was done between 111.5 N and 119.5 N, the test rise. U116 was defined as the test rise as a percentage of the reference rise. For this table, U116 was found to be -1746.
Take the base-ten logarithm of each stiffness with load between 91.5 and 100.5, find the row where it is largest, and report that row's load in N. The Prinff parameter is 99.0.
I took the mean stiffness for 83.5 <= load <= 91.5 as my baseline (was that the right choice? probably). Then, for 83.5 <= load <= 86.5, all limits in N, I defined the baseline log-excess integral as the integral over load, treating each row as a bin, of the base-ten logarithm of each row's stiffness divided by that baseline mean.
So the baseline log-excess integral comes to 0.01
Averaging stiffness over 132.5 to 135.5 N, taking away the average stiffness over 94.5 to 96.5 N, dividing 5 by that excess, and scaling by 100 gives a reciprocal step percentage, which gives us 36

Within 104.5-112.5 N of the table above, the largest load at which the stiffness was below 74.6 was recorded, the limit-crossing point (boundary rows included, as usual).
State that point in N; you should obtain 112.0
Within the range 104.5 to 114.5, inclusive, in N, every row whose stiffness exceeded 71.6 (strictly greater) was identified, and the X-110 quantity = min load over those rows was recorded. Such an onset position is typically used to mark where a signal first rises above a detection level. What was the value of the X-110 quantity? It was 109.0 N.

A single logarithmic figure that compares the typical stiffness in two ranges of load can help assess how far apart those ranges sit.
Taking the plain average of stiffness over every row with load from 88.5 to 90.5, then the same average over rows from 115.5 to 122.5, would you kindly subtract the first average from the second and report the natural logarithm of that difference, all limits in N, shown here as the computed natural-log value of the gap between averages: 2.26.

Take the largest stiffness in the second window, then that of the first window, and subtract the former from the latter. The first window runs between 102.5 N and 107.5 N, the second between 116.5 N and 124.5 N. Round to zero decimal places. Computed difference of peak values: -14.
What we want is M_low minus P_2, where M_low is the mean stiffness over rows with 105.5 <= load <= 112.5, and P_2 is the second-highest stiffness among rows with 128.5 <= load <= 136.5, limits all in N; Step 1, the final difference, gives -16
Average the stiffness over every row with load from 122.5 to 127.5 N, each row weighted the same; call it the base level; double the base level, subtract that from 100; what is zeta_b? -66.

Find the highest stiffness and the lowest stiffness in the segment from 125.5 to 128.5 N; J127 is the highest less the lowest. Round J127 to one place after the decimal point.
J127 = 6.7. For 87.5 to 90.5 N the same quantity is 5.5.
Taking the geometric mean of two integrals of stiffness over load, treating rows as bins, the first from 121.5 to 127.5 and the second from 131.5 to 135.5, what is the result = 402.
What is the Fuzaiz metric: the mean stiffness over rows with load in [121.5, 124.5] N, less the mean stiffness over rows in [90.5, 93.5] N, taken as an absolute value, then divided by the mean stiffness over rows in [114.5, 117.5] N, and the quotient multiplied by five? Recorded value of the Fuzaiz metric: 0.86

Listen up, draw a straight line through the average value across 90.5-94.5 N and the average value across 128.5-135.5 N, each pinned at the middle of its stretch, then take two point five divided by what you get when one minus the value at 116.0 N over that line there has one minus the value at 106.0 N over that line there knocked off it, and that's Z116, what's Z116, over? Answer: -107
